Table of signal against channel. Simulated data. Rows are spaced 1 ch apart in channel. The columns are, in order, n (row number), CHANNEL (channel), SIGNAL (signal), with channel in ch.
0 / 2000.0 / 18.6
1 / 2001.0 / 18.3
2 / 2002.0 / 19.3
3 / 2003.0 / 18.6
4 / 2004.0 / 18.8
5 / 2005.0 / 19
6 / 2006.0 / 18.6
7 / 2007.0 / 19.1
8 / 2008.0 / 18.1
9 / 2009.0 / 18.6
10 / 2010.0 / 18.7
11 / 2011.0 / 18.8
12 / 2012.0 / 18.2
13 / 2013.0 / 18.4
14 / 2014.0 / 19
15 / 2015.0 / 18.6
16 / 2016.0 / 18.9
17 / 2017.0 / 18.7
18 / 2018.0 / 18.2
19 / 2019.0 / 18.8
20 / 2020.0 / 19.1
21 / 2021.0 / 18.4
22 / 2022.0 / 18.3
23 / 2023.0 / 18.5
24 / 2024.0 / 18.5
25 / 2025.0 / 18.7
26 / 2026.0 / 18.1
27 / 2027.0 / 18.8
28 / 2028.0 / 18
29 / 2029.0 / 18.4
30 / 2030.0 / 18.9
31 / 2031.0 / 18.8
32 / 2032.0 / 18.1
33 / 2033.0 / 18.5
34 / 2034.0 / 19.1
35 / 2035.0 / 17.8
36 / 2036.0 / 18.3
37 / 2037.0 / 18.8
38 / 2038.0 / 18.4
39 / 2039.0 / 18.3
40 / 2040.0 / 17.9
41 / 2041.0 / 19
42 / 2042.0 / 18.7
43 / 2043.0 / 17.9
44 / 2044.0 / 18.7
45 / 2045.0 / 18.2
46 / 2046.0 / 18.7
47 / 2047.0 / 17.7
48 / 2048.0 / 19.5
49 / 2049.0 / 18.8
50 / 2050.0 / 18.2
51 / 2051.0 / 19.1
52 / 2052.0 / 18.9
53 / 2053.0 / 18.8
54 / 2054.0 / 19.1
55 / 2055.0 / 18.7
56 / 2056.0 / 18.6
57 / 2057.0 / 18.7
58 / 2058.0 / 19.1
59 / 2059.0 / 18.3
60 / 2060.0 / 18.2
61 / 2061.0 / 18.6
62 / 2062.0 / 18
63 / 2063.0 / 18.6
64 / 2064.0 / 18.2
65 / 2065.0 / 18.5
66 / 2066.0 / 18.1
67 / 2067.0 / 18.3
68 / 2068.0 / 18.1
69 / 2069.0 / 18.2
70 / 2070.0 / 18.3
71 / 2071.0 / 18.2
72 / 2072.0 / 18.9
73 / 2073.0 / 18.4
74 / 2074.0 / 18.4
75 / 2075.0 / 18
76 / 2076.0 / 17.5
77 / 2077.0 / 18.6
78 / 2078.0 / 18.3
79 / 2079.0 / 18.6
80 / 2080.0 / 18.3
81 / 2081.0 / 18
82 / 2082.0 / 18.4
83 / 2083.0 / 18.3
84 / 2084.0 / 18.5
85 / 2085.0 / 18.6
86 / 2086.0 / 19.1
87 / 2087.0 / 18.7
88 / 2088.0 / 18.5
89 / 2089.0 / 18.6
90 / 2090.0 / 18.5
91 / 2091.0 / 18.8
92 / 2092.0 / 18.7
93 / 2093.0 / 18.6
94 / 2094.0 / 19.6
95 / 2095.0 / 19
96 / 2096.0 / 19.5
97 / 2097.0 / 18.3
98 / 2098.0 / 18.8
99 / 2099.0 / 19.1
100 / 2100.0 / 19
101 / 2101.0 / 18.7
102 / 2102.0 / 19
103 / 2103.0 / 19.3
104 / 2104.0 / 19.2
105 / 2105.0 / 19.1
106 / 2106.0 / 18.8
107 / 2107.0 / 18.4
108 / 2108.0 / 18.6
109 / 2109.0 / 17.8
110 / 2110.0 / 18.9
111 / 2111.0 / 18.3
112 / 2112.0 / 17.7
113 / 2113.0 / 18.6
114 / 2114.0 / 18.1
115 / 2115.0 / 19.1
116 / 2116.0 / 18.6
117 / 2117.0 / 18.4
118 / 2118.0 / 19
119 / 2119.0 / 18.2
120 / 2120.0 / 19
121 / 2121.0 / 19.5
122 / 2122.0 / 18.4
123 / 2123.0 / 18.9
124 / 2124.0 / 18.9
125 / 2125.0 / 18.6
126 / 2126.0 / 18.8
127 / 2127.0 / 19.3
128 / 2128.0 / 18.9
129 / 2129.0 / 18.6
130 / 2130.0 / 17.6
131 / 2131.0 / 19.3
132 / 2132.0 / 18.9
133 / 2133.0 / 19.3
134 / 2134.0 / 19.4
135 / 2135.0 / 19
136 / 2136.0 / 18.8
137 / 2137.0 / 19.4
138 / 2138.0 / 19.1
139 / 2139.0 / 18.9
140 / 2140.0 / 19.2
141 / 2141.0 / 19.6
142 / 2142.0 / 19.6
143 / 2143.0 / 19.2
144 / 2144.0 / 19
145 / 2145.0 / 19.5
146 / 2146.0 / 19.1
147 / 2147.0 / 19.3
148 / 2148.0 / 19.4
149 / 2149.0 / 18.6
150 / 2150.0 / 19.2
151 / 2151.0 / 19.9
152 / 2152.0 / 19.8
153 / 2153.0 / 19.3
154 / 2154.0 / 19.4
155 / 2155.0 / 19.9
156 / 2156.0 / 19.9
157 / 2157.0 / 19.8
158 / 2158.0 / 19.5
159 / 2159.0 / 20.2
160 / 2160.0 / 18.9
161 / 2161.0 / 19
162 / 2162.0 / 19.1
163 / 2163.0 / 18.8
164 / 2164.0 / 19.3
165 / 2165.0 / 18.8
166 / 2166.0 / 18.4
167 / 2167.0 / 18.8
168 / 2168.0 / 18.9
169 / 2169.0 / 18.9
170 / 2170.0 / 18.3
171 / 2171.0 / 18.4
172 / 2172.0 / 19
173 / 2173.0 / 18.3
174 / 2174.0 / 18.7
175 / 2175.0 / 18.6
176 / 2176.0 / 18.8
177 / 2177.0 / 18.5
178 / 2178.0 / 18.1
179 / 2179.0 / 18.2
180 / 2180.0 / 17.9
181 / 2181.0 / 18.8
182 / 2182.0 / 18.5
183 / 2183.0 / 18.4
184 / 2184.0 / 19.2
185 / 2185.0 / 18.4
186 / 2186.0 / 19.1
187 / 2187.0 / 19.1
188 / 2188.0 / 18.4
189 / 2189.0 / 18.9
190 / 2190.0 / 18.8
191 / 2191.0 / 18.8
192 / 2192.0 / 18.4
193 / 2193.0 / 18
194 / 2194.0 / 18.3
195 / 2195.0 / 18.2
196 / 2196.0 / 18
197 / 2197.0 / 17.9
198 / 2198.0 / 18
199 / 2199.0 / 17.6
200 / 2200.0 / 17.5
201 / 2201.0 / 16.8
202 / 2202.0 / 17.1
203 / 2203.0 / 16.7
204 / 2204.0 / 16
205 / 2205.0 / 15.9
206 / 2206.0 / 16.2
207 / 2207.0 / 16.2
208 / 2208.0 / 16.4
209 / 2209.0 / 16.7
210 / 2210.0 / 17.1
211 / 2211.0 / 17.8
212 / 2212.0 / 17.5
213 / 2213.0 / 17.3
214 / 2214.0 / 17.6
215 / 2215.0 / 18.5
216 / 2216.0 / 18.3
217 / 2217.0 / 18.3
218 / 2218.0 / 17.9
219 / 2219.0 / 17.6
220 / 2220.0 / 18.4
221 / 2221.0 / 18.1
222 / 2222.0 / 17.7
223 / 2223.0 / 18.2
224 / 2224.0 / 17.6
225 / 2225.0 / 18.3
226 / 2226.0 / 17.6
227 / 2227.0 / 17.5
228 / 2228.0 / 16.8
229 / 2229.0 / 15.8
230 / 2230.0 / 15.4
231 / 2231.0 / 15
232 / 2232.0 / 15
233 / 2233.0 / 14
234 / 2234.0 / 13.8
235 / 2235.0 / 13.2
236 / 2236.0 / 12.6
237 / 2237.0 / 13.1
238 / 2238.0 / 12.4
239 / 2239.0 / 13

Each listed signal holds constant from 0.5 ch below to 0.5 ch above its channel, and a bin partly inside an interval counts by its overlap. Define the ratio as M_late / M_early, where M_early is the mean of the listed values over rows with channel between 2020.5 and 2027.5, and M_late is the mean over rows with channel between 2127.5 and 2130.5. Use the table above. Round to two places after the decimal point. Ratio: 0.99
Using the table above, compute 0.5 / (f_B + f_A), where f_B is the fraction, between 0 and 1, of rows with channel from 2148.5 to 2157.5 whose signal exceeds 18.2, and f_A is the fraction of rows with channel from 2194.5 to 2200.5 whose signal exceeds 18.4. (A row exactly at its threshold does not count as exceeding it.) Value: 0.50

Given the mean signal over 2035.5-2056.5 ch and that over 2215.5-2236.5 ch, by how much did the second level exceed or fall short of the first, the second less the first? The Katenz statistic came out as -2.06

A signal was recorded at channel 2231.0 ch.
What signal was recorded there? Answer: 15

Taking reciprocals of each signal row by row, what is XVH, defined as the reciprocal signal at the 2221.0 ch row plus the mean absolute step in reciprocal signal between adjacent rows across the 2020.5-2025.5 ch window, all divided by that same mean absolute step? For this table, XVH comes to 152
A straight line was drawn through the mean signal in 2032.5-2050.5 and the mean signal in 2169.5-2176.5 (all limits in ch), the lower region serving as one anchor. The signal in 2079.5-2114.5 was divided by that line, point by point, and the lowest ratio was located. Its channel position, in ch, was 2112.0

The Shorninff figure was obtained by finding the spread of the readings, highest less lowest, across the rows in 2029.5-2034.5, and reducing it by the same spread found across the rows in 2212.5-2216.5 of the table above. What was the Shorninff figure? -0.2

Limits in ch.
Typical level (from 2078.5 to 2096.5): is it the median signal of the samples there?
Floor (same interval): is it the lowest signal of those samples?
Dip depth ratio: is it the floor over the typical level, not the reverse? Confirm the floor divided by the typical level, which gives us 0.968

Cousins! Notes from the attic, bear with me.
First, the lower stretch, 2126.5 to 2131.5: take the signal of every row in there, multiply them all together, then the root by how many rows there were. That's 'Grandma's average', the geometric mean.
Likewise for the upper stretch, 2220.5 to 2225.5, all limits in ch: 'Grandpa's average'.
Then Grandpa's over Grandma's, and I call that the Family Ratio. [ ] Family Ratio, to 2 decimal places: 0.96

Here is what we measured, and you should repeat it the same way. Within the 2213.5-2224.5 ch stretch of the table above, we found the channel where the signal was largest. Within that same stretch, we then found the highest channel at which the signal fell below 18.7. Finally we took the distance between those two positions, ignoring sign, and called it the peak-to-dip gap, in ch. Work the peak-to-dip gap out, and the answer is 9 ch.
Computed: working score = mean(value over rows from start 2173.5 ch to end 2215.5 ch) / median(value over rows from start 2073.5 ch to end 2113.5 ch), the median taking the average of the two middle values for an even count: 0.96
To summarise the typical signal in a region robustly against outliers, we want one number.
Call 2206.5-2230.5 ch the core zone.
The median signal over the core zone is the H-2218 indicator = 17.6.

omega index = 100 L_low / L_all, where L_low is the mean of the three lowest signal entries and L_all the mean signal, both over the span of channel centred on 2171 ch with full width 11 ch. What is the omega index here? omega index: 98.3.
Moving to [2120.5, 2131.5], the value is 96.8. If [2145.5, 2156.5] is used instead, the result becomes 97.6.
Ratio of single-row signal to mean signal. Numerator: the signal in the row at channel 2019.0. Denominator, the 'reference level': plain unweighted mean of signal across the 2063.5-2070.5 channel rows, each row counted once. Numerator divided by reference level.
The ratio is 1.03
